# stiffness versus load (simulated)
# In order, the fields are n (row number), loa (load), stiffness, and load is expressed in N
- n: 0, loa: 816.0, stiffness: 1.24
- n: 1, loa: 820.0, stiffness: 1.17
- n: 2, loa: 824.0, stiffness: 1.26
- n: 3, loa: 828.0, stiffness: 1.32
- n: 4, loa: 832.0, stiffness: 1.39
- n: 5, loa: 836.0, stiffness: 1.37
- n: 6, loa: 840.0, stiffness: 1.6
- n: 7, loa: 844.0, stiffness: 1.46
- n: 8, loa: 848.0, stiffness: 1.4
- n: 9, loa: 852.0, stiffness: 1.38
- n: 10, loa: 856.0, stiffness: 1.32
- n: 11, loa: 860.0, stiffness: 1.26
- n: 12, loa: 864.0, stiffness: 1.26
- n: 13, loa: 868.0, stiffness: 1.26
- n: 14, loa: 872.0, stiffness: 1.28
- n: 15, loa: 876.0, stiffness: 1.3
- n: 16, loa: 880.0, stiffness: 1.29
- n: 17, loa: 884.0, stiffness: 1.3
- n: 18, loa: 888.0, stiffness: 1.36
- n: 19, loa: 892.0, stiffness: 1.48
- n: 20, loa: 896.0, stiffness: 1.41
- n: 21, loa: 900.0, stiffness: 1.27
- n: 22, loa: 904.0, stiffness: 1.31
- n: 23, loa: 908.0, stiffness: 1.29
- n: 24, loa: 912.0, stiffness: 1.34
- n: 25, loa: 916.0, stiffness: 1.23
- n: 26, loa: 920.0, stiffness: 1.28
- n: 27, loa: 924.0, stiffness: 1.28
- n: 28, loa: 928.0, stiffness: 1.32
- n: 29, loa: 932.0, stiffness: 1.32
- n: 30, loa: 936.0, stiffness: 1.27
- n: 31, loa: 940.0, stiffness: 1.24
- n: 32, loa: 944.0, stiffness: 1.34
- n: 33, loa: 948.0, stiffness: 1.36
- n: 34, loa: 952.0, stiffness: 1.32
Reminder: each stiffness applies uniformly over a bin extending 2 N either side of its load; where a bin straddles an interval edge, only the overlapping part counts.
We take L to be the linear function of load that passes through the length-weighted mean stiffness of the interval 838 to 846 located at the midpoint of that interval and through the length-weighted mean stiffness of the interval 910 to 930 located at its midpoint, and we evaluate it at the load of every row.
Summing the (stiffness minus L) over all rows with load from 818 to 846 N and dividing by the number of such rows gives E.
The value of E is -0.19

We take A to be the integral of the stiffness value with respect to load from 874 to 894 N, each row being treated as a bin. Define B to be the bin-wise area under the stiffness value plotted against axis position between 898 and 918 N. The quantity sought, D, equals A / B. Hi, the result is 1.05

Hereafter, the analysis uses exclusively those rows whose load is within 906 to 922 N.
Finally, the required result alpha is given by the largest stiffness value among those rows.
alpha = 1.34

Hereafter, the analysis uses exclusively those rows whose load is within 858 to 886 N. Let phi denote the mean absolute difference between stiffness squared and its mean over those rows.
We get 0.04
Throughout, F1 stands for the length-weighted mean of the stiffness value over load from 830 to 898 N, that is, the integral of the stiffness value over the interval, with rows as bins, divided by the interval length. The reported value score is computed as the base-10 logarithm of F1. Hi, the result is 0.134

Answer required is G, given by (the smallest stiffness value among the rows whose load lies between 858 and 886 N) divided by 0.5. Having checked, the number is 2.52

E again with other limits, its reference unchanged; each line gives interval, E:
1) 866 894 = -0.09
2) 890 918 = -0.01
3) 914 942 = 0.01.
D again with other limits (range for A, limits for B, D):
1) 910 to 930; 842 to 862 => 0.95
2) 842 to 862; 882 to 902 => 1.00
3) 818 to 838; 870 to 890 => 1.00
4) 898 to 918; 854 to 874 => 1.01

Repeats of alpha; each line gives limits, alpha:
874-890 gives 1.36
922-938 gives 1.32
